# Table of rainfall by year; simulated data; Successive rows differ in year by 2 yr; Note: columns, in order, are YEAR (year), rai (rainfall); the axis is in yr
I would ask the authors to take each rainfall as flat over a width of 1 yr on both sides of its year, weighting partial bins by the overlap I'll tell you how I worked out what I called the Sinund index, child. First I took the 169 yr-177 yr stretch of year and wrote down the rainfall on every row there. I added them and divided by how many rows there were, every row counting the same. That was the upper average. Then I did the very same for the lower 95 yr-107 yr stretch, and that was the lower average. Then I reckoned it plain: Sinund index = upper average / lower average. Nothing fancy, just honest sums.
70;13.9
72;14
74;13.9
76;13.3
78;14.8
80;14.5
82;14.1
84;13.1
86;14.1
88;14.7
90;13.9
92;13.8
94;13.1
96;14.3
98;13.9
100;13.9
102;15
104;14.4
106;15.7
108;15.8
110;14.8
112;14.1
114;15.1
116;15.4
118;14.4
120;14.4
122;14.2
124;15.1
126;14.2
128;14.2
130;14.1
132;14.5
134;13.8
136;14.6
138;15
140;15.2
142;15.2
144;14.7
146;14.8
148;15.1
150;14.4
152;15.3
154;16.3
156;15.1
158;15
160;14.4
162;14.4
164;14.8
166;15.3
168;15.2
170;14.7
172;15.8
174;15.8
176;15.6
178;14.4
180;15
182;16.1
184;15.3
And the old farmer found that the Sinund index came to 1.06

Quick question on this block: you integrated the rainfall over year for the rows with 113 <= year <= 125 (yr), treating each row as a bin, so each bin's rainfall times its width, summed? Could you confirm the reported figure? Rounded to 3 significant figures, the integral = 177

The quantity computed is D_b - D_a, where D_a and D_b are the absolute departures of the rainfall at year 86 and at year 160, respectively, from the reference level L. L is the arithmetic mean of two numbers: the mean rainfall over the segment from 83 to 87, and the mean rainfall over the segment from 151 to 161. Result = -0.30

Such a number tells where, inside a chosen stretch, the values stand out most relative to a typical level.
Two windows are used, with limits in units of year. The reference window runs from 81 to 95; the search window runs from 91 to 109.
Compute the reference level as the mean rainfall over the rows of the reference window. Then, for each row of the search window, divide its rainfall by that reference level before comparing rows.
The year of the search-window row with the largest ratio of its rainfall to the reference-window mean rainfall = 108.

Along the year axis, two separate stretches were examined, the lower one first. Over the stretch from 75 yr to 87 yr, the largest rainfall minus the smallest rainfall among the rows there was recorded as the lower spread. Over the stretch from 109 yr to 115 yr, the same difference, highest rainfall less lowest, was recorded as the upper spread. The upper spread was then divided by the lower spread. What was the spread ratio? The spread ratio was 0.6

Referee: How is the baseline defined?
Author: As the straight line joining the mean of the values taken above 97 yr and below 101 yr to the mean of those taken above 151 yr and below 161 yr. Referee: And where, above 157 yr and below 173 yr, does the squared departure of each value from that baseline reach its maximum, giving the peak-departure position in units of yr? 162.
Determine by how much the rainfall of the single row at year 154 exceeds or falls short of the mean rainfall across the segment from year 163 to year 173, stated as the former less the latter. 1.1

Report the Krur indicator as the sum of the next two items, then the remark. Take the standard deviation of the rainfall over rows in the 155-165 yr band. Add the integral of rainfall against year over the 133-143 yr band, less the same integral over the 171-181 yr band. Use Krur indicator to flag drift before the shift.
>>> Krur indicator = -5.3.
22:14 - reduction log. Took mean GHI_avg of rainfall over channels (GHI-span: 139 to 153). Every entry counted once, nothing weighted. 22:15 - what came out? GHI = 15.0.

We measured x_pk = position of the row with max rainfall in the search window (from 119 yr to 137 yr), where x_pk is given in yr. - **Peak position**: 124 yr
